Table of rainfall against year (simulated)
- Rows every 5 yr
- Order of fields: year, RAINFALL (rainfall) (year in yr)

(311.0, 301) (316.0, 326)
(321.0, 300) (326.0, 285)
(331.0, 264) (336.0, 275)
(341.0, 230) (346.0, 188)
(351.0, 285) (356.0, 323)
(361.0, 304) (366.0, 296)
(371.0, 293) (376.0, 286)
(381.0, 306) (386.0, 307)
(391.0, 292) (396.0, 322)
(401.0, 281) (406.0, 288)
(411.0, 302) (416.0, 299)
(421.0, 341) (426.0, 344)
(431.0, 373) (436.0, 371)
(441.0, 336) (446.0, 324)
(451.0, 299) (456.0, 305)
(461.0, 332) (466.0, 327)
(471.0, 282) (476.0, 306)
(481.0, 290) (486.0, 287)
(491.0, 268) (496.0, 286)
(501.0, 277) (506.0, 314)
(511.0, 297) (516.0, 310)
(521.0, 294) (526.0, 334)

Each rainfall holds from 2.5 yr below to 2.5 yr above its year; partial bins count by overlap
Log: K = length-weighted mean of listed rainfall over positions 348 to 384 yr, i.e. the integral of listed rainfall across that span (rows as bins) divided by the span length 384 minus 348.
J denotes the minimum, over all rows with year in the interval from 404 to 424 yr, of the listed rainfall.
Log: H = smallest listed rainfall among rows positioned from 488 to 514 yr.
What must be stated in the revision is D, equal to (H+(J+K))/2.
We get 427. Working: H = 268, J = 288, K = 298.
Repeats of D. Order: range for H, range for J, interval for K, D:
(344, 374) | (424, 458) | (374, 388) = 393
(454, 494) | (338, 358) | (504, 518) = 381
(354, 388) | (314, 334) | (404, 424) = 429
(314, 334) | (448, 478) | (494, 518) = 421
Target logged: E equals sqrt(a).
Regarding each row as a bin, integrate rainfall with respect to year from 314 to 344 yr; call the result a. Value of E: 91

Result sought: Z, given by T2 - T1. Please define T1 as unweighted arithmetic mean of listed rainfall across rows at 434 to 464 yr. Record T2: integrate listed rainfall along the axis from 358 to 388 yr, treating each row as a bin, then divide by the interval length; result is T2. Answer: -29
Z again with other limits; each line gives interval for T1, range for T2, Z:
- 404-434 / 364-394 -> -27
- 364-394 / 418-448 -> 51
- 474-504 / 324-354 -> -31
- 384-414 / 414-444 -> 46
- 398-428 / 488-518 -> -18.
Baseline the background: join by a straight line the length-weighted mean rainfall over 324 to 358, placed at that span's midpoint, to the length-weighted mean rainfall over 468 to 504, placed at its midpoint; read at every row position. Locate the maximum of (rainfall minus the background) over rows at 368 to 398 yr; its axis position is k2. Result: 396.0 yr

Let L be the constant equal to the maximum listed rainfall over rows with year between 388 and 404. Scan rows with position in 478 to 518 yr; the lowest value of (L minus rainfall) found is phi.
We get 8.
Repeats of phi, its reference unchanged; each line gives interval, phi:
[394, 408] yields 0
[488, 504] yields 36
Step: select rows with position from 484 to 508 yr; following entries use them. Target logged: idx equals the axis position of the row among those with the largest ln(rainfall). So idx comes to 506.0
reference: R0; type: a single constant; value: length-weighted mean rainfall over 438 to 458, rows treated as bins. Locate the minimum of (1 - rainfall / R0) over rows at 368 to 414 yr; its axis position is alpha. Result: 396.0 yr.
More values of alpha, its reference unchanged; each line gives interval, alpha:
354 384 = 356.0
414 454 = 431.0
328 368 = 356.0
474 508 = 506.0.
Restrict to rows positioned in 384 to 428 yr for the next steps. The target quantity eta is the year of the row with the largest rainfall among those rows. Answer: 426.0 yr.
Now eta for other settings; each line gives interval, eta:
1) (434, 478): 436.0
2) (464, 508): 466.0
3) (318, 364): 356.0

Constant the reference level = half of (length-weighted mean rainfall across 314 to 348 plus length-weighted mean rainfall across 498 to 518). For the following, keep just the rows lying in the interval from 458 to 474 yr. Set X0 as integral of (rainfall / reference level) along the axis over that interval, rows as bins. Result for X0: 17.7 yr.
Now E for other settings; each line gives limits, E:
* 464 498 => 100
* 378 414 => 104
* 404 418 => 64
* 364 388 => 84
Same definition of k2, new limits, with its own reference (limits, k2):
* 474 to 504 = 476.0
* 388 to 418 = 396.0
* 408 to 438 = 431.0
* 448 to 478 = 461.0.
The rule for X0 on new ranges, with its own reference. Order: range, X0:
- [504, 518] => 15.2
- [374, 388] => 14.8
